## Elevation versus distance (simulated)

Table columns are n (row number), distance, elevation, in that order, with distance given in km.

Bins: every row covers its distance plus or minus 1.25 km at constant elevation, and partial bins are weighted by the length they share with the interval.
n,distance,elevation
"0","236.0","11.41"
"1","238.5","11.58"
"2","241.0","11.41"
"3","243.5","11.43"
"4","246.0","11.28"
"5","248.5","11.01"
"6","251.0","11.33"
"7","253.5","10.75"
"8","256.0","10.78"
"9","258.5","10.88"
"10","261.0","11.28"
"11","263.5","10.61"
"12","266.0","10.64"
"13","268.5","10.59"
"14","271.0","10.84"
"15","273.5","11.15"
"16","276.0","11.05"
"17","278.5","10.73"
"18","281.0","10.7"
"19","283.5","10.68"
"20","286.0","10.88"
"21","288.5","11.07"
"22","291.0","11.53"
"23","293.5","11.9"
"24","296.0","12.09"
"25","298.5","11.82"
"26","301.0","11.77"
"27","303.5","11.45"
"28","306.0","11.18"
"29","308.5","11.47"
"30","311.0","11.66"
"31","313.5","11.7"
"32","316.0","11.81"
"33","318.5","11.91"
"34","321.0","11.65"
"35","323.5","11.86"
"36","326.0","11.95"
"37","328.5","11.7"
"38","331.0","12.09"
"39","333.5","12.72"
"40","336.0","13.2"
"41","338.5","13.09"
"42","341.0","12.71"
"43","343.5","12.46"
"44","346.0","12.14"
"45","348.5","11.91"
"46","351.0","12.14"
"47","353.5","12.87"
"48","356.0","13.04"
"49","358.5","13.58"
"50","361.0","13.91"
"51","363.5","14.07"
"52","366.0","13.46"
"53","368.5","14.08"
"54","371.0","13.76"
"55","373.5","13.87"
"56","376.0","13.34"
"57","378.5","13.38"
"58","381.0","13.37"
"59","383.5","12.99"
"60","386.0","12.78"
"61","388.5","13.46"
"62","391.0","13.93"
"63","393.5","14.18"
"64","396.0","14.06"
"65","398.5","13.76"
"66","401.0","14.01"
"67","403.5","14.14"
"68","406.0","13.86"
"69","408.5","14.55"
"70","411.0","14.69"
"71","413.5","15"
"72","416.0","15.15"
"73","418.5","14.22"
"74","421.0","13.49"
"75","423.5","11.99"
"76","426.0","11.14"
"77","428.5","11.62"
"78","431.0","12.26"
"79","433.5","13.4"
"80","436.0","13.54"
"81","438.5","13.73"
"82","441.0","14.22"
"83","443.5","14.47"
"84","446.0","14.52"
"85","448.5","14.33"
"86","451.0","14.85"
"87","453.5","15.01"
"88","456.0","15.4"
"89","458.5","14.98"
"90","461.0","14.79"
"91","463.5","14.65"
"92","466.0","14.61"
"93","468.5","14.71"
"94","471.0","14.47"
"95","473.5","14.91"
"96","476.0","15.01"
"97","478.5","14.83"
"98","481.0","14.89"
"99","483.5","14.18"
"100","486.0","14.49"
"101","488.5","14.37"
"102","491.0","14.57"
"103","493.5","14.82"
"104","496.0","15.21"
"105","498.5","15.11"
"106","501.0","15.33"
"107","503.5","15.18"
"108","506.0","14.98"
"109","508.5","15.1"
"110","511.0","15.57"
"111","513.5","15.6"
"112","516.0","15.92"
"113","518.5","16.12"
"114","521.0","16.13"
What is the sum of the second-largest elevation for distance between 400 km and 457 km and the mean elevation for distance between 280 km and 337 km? 26.8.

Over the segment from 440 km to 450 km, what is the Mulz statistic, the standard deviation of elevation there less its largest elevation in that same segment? -14.4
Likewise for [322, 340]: -12.6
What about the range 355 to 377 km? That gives -13.7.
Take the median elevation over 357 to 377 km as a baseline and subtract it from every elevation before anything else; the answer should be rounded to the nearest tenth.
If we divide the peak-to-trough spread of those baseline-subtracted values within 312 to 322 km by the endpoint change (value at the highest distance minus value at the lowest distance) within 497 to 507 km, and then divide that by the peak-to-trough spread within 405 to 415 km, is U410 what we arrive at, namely -1.8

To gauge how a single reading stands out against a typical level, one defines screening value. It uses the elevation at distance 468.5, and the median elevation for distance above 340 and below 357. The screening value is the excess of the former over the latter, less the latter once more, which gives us -10.2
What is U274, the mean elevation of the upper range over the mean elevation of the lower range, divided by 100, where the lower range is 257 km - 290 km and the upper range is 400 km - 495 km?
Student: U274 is 0.0131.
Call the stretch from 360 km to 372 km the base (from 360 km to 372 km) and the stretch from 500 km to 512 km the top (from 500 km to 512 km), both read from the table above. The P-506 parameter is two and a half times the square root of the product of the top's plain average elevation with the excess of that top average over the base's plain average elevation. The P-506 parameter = 11.4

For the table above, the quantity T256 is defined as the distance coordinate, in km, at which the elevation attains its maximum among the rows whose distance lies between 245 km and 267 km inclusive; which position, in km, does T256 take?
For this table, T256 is 251.0 km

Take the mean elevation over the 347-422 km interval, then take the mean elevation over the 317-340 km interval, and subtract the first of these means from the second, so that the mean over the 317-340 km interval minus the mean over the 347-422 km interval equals -1.5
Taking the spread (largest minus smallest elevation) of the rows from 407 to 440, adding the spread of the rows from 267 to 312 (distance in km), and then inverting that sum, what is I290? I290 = 0.181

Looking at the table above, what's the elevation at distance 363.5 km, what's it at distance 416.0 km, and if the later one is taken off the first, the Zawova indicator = -1.1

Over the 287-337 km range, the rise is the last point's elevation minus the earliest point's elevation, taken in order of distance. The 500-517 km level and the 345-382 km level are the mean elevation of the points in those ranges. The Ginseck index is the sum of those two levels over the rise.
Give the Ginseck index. 13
